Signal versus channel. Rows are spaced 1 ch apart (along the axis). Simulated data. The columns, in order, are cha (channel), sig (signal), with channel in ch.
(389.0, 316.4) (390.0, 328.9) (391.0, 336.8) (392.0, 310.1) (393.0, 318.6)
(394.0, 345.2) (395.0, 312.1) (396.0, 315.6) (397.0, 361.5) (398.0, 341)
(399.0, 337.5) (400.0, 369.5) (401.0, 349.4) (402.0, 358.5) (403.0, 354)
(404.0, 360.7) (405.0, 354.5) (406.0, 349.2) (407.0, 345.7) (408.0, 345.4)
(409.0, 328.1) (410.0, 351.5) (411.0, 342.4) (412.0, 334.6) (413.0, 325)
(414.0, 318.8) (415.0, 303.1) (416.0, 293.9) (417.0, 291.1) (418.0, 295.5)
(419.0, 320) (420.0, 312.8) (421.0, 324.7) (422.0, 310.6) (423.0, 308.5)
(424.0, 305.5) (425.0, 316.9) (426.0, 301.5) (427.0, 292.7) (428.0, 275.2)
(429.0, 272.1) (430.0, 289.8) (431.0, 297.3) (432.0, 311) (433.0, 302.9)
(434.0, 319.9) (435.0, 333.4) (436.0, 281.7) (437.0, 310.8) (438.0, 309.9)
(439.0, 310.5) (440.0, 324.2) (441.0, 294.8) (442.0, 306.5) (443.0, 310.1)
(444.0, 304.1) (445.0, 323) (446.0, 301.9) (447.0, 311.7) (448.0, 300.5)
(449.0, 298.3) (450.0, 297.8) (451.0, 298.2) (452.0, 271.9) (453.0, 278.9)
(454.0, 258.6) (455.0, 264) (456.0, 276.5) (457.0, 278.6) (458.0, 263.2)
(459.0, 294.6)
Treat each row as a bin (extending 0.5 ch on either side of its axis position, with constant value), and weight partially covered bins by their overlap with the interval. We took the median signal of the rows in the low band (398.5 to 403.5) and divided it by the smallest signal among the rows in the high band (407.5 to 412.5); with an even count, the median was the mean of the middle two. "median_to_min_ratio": 1.08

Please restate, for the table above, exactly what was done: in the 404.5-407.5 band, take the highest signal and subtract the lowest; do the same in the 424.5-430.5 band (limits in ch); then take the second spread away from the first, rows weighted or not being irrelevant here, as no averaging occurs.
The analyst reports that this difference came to -36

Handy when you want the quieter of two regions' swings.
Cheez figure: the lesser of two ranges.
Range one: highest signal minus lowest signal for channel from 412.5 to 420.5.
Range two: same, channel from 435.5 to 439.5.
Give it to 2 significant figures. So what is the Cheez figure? 29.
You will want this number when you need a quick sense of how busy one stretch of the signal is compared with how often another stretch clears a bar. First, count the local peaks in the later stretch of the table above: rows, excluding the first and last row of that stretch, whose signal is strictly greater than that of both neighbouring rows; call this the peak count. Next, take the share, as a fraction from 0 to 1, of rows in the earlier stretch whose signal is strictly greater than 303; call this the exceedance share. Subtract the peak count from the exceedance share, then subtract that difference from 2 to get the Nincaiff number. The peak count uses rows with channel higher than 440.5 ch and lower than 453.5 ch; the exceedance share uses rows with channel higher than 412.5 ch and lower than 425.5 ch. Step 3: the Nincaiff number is 5.2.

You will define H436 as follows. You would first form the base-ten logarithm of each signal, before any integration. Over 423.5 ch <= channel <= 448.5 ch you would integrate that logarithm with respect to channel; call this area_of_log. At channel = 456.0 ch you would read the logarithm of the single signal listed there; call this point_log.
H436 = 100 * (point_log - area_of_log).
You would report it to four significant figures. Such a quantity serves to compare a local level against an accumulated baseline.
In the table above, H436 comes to -5963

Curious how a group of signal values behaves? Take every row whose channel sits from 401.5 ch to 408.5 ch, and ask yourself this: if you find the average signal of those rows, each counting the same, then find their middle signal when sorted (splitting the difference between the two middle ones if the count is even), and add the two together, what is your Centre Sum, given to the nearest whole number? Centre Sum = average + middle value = 707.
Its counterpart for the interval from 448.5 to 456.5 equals 558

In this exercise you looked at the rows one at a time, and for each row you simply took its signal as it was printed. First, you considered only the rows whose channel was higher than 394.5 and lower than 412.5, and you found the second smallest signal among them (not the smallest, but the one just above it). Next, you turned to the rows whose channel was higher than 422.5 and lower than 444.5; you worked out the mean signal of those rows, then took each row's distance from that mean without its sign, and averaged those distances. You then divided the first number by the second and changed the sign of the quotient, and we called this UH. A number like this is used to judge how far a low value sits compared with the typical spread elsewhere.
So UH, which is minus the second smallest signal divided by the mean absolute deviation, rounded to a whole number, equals -28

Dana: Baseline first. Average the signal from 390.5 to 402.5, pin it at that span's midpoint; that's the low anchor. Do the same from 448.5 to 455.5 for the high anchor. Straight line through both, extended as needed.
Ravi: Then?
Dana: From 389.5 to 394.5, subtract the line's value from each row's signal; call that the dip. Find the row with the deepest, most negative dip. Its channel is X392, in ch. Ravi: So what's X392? 392.0 ch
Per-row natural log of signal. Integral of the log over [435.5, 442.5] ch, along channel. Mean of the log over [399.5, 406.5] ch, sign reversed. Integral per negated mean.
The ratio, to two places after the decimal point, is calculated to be -6.82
